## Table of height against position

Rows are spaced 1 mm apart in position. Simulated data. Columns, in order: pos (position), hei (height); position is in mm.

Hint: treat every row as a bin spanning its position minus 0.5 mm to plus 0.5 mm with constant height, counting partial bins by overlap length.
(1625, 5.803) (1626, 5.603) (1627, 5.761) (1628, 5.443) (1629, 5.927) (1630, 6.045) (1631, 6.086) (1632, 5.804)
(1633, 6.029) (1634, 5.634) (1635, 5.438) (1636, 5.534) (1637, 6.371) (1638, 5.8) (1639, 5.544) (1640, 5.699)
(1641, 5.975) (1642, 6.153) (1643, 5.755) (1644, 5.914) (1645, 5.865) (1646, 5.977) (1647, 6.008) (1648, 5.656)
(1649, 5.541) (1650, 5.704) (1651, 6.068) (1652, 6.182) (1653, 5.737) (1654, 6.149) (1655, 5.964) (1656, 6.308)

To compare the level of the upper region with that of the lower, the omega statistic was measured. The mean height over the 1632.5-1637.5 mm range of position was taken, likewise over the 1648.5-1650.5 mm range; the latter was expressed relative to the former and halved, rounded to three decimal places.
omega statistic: 0.485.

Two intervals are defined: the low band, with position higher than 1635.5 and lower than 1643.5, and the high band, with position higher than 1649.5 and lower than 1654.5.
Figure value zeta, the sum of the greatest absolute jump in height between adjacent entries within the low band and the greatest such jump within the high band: 1.28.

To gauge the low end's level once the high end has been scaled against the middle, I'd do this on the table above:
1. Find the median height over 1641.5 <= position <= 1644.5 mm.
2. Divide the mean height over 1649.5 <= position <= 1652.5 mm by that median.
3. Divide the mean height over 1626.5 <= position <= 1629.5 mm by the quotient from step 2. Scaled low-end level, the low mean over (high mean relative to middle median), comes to 5.64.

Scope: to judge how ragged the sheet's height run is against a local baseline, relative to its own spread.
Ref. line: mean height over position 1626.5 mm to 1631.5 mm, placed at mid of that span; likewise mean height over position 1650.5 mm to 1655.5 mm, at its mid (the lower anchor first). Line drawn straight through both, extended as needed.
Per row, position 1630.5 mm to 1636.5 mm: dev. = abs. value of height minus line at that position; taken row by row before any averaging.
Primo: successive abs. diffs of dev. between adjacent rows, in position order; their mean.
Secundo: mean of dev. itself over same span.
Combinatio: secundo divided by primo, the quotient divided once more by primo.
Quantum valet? 16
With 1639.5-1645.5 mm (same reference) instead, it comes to 10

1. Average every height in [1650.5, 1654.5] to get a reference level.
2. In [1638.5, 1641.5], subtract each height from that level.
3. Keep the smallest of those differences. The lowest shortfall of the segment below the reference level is 0.06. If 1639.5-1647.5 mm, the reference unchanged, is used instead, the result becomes -0.12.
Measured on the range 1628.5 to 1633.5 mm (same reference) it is -0.05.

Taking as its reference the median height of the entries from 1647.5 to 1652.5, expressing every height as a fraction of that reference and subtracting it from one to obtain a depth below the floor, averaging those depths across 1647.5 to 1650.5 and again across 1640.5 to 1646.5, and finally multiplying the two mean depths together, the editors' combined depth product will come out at -0.0005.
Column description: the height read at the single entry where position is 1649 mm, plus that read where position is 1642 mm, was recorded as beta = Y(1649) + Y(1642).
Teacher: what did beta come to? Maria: 11.7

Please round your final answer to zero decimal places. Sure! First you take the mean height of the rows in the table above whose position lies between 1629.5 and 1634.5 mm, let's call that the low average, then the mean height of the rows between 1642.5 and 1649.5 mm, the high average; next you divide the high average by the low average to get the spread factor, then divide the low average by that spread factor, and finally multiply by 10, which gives 60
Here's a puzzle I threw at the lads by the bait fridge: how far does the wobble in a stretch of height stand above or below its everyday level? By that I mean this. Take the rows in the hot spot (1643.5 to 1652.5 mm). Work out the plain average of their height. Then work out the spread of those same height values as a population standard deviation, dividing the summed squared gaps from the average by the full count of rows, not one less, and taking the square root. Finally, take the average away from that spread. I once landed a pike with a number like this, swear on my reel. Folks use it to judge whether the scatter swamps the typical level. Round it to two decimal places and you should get -5.68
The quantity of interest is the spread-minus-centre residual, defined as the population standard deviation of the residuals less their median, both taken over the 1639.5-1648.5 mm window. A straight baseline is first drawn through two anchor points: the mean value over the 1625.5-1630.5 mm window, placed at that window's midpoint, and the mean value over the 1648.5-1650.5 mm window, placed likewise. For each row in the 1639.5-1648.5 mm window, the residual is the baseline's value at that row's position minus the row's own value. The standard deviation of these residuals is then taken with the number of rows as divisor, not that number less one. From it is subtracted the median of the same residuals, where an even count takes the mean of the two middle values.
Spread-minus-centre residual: 0.409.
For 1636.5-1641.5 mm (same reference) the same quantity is 0.386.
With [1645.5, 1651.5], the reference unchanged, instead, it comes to 0.407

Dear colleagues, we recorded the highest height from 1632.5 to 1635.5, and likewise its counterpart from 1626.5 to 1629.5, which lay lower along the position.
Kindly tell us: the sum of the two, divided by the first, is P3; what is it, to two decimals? 1.98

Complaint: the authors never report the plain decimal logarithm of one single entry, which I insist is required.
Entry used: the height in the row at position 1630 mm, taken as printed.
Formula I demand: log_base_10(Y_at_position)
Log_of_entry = 0.781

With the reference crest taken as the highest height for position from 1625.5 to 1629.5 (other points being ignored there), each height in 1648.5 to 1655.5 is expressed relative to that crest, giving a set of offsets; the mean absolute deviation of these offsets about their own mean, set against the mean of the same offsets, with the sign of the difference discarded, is 0.23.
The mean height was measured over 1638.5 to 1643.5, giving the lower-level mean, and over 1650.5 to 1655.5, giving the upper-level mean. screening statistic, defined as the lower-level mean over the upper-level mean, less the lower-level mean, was -4.86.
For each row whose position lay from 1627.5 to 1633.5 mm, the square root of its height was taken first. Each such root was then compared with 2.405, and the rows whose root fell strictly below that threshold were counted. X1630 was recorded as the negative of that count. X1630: -1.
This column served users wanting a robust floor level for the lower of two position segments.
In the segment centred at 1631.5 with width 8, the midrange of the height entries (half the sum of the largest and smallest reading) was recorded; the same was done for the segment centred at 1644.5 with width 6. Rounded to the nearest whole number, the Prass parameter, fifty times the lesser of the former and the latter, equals 288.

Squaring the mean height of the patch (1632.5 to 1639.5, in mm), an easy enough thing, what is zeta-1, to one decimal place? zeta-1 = 33.2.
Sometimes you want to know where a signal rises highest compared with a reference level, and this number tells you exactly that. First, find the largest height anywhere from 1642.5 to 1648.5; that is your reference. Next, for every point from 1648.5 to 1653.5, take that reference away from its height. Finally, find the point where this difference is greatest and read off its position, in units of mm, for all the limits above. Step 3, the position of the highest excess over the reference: 1652 mm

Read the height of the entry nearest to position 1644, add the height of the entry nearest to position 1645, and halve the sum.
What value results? 5.89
